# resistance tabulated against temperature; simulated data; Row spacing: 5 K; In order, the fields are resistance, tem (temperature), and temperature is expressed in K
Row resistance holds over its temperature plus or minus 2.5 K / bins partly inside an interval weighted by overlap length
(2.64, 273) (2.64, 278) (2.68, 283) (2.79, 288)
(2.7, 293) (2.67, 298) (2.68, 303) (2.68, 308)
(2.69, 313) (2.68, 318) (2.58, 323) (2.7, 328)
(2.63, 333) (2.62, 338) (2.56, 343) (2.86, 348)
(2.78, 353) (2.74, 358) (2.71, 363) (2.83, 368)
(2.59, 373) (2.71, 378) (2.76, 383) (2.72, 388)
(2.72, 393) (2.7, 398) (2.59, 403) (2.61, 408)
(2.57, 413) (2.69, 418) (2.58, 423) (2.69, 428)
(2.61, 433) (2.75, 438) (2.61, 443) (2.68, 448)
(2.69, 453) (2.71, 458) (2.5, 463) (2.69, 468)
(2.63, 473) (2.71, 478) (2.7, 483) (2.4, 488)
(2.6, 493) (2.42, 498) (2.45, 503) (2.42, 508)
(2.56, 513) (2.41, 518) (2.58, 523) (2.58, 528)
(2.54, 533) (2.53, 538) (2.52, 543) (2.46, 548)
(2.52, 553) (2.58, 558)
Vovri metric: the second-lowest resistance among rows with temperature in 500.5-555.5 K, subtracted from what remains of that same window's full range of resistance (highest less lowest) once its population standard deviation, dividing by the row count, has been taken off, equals -2.31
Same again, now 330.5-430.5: -2.35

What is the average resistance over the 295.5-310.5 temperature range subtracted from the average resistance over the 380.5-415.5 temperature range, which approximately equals -0.01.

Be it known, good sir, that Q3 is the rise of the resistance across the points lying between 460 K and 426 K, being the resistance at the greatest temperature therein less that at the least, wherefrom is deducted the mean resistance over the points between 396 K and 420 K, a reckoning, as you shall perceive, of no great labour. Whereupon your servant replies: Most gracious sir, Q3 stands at -2.61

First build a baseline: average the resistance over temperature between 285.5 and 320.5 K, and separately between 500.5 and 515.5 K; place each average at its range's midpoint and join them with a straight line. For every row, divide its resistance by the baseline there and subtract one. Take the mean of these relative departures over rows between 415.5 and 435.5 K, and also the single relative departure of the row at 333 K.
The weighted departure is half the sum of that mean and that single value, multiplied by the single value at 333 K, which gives -0.0001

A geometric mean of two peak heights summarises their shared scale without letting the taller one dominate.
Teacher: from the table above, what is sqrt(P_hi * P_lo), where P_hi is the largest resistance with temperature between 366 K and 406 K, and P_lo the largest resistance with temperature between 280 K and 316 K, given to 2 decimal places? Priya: 2.81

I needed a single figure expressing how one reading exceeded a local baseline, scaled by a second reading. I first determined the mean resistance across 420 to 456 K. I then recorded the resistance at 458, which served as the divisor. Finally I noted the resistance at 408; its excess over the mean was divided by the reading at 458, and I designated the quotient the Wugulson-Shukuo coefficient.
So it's -0.018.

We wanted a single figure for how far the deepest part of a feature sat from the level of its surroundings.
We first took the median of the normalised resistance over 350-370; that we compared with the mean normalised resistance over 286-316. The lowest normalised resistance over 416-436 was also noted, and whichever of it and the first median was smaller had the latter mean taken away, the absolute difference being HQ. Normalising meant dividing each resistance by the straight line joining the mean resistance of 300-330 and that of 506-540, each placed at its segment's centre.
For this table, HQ 0.012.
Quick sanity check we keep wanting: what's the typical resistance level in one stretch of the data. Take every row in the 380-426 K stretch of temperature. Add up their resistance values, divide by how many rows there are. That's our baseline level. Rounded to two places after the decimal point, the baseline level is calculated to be 2.66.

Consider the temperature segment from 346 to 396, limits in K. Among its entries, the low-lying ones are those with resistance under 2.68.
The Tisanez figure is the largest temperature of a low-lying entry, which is 373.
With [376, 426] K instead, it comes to 423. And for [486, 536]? 533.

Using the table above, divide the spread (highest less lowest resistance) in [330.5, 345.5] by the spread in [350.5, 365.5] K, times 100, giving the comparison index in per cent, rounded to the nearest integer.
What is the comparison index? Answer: 100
